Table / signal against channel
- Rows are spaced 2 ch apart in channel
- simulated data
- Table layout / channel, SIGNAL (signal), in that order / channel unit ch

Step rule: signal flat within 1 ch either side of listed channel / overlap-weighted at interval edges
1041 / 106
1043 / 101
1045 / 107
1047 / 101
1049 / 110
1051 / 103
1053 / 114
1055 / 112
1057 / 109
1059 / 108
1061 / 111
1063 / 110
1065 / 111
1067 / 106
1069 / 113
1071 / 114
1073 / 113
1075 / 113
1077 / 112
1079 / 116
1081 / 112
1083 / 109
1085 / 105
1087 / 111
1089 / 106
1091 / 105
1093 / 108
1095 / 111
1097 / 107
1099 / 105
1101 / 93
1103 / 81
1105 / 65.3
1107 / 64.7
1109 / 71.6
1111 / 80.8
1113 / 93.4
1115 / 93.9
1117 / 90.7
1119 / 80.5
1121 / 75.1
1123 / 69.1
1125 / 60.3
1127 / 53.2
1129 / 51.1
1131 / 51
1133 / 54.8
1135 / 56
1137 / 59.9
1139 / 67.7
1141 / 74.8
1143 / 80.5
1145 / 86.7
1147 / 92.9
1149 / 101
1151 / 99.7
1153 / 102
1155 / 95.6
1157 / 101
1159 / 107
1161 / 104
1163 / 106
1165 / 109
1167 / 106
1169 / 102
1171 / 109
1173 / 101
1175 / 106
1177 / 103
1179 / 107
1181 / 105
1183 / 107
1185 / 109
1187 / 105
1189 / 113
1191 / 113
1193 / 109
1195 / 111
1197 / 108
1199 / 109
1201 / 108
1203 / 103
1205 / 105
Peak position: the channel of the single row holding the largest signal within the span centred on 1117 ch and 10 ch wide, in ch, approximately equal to 1115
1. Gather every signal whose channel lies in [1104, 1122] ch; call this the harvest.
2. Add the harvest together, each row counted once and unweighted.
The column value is 716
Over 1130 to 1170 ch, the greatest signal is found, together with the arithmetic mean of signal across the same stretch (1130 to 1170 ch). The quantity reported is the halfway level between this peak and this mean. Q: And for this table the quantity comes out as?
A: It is 98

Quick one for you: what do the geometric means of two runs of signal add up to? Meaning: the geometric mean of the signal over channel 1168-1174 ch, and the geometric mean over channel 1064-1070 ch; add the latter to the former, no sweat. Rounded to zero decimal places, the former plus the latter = 214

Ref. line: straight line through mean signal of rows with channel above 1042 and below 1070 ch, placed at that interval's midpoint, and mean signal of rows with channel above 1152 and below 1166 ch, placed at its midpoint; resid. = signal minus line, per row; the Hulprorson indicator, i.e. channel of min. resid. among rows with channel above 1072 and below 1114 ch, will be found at 1107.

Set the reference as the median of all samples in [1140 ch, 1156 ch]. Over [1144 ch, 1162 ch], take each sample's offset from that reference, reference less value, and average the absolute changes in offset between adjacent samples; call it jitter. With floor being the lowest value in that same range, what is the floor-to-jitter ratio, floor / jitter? 18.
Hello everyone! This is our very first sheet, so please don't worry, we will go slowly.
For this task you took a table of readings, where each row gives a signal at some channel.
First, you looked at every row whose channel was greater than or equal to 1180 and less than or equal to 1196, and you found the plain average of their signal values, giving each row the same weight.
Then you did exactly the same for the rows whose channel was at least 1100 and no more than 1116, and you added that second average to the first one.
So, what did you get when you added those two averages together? 189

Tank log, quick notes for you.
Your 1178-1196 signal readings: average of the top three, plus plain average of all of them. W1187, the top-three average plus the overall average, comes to 221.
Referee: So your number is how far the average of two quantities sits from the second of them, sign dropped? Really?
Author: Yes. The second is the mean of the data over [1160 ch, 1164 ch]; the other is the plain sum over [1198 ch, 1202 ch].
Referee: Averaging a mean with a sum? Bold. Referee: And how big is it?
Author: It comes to 56.0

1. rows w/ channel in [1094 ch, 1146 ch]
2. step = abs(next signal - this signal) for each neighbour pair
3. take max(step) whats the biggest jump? 15.7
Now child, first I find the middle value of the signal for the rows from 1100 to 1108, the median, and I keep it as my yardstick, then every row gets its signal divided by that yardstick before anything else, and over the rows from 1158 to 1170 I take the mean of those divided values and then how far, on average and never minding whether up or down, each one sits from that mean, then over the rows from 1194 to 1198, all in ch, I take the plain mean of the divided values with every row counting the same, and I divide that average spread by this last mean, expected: 0.016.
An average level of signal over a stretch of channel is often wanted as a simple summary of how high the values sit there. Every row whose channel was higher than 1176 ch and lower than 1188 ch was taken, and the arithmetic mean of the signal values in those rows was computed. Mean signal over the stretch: 106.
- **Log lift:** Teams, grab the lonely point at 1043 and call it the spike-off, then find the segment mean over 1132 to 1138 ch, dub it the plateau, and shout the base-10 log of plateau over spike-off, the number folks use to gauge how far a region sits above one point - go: -0.25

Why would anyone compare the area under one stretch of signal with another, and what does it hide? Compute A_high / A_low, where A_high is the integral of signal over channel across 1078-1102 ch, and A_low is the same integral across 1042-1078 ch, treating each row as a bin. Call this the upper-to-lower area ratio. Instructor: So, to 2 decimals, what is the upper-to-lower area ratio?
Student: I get 0.65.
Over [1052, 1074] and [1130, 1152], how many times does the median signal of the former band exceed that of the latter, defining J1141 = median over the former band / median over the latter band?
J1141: 1.5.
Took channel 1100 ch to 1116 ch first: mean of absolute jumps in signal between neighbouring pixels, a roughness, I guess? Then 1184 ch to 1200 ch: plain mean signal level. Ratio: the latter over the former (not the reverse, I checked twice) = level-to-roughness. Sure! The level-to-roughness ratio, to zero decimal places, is 13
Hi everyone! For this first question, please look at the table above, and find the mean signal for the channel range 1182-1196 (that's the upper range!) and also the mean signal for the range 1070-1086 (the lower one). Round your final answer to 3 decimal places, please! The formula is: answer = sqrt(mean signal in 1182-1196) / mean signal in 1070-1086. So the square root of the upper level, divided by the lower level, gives 0.094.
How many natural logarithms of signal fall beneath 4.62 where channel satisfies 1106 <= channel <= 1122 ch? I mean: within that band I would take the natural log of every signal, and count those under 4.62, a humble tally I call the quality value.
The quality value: 8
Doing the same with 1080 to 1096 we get 0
